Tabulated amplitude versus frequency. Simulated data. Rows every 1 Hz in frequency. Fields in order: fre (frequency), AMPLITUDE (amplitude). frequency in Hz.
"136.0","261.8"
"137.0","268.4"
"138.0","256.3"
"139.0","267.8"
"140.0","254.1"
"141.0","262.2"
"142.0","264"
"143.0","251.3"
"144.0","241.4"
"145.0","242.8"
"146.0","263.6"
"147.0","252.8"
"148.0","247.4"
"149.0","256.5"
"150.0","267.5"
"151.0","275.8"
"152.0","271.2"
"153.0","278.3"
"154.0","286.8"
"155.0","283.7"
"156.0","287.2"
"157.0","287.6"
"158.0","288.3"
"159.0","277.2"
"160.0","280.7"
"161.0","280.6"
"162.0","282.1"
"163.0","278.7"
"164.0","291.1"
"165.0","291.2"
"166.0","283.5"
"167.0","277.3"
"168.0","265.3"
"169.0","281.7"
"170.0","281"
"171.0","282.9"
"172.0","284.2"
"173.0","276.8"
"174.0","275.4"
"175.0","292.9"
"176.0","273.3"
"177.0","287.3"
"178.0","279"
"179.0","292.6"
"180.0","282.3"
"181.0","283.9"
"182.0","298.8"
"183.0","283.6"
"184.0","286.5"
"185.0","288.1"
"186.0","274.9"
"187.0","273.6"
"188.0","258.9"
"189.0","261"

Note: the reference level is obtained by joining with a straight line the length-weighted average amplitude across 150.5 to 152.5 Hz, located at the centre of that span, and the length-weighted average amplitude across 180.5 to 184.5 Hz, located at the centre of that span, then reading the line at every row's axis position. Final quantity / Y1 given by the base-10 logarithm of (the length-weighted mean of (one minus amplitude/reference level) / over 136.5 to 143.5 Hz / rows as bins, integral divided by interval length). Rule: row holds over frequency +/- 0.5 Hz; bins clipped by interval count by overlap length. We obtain -1.6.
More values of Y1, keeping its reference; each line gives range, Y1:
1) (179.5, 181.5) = -1.8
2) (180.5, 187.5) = -1.8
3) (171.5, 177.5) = -2.0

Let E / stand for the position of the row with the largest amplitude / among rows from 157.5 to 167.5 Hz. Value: 165.0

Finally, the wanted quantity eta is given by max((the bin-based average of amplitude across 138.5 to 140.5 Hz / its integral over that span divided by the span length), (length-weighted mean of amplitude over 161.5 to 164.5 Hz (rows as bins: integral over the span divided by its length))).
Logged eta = 284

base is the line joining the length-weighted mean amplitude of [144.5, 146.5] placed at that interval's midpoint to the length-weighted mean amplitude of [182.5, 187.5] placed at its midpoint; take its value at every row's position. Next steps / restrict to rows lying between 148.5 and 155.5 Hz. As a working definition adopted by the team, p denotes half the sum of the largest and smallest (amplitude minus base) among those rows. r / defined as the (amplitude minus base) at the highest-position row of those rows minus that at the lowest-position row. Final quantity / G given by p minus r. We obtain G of -9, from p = 14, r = 22.9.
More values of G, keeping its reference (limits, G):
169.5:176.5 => 21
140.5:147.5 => 15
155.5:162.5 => 30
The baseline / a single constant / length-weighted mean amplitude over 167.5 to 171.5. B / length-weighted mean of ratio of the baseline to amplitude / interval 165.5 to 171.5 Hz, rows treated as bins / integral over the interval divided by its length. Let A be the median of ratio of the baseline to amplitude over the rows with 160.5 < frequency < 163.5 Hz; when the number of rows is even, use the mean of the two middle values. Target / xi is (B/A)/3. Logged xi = 0.34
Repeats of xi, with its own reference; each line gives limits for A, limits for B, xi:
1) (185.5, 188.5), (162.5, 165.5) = 0.32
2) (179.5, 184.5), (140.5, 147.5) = 0.37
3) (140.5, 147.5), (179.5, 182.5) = 0.29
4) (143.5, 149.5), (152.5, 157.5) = 0.29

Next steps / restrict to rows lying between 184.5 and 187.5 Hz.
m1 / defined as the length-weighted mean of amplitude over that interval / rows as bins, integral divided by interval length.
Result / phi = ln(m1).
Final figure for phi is 5.63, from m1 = 279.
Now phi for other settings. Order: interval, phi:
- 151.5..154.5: 5.63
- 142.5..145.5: 5.50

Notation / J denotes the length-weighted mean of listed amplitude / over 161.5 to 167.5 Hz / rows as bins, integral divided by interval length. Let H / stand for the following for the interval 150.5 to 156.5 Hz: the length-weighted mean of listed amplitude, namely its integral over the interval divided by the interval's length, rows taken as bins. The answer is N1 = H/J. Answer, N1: 0.99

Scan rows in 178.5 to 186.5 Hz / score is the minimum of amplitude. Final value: 274.9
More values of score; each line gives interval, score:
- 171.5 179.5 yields 273.3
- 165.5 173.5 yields 265.3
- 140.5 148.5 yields 241.4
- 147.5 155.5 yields 247.4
